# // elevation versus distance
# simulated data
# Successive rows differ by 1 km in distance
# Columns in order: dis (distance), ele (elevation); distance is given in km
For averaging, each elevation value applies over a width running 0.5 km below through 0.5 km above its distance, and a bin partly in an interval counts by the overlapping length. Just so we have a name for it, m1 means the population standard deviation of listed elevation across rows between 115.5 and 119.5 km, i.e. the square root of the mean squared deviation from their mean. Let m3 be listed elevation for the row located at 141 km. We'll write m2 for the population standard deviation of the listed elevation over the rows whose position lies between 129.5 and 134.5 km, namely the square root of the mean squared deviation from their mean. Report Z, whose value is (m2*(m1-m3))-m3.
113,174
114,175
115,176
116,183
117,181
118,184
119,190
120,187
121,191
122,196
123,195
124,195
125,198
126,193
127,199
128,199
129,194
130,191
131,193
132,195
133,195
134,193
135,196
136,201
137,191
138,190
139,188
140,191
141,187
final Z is -462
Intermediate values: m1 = 3.4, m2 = 1.5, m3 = 187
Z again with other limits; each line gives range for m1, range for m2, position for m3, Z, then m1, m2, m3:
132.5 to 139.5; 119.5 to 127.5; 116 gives -833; 4.0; 3.6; 183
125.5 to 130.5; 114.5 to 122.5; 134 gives -1316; 3.2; 5.9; 193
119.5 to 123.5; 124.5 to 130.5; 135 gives -801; 3.6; 3.1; 196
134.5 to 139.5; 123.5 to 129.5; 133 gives -657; 4.7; 2.4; 195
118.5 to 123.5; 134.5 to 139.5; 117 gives -1017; 3.3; 4.7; 181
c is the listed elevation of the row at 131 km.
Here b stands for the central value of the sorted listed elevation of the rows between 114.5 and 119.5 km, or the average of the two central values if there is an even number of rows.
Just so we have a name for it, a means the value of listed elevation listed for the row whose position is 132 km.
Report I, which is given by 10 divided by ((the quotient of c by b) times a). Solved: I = 0.049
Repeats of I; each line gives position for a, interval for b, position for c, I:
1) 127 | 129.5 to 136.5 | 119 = 0.052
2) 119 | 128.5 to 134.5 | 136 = 0.051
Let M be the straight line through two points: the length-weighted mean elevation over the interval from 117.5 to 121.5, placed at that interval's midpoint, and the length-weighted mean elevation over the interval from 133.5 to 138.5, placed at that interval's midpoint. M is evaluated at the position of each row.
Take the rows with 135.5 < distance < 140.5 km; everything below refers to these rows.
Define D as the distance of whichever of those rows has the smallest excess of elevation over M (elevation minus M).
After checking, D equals 139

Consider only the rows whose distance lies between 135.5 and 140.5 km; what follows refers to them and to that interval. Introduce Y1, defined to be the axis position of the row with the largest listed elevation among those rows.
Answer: 136 km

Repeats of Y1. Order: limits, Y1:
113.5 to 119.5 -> 119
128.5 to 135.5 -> 135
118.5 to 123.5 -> 122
